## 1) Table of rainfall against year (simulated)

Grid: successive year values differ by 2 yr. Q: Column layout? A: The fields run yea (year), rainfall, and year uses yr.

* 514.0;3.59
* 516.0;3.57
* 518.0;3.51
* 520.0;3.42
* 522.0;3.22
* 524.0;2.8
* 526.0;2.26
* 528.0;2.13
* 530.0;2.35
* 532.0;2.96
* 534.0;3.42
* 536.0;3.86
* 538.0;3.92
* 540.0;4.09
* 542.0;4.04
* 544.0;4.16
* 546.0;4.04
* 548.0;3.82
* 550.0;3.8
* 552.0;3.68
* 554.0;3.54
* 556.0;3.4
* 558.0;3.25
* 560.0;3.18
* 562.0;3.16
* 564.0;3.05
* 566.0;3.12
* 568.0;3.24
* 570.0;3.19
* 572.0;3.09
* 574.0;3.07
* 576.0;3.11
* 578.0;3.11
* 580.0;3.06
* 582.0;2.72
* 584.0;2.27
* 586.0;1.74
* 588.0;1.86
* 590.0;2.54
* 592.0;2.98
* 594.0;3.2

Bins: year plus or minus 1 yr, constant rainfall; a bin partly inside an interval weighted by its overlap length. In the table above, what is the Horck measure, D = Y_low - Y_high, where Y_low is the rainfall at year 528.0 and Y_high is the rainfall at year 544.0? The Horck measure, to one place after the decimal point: -2.0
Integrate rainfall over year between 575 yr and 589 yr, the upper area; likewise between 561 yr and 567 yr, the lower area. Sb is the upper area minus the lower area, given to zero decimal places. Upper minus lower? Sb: 17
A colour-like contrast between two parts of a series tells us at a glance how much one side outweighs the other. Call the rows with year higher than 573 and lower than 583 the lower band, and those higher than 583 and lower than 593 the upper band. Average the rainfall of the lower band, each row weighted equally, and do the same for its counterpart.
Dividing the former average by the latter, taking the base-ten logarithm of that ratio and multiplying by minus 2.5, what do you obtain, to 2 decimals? -0.30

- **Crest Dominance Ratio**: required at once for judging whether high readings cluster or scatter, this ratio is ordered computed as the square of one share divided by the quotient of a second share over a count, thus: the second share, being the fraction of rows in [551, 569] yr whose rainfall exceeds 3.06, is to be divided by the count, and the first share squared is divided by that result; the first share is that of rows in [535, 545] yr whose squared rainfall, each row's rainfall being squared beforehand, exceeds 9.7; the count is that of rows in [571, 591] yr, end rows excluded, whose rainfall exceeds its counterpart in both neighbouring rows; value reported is 0.00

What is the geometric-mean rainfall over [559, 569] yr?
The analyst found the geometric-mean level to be 3.1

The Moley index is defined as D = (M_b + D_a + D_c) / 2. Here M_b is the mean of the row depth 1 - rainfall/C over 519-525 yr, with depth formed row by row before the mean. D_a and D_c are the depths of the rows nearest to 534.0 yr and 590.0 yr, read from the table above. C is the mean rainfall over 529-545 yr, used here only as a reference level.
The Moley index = 0.24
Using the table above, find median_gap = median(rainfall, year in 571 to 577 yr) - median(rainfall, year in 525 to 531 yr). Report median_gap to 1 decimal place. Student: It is 0.8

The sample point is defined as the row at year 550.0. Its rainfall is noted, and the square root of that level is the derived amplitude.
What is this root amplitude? 1.95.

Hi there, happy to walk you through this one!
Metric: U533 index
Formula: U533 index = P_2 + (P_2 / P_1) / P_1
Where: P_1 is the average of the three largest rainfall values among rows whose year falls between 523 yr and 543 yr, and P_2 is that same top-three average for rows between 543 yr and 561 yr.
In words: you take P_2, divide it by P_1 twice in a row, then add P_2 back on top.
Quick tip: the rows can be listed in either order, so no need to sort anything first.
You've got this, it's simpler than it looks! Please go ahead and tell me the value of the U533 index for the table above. 4.3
